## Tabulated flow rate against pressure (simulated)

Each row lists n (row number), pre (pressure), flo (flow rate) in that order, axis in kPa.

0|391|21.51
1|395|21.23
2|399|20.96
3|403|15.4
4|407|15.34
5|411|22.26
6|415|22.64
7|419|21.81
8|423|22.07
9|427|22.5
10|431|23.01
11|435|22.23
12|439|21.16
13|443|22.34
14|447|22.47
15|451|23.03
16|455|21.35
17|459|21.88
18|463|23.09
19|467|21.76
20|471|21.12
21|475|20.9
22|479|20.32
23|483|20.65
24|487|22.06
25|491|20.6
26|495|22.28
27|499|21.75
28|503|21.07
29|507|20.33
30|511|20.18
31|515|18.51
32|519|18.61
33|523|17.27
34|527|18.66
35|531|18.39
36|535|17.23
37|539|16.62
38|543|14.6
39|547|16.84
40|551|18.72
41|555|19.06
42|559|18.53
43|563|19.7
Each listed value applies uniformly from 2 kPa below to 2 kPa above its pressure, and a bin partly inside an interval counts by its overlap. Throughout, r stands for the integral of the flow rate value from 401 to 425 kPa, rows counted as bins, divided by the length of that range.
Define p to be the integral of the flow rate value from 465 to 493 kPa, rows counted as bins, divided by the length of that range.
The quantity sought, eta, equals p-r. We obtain 1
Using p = 21.1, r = 19.9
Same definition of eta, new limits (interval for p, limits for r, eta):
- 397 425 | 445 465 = -2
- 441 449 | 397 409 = 5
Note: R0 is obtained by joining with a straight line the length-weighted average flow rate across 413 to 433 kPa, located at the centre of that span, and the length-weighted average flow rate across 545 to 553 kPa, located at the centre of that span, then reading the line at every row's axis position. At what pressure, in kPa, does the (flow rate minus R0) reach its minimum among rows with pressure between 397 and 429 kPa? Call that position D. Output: 403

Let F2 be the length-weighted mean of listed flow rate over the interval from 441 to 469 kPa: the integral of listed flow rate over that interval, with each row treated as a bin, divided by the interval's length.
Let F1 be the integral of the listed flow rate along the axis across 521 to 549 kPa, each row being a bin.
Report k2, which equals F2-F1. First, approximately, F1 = 478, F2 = 22.3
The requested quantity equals -456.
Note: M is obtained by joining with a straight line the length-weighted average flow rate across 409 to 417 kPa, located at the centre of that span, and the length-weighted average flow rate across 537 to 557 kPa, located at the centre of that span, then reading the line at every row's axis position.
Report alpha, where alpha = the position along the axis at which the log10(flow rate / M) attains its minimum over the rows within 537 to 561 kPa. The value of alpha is 543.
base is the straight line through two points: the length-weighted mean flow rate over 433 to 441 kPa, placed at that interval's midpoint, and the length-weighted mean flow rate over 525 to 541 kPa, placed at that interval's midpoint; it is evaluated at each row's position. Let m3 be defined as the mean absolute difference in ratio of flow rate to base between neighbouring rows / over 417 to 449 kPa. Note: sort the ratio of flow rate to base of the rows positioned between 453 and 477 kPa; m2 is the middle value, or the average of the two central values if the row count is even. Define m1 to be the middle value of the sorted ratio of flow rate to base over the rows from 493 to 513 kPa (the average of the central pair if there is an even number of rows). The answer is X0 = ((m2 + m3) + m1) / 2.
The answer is 1.09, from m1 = 1.11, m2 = 1.05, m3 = 0.032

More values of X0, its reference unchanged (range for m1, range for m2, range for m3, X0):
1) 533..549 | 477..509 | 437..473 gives 1.05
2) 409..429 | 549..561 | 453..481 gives 1.07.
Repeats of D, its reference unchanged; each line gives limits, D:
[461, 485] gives 479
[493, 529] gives 523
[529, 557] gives 543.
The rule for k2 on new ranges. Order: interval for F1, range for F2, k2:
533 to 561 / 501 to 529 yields -467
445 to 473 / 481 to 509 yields -598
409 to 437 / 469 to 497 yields -605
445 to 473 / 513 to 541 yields -601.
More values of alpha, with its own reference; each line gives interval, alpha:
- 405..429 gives 407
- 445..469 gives 455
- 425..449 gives 439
